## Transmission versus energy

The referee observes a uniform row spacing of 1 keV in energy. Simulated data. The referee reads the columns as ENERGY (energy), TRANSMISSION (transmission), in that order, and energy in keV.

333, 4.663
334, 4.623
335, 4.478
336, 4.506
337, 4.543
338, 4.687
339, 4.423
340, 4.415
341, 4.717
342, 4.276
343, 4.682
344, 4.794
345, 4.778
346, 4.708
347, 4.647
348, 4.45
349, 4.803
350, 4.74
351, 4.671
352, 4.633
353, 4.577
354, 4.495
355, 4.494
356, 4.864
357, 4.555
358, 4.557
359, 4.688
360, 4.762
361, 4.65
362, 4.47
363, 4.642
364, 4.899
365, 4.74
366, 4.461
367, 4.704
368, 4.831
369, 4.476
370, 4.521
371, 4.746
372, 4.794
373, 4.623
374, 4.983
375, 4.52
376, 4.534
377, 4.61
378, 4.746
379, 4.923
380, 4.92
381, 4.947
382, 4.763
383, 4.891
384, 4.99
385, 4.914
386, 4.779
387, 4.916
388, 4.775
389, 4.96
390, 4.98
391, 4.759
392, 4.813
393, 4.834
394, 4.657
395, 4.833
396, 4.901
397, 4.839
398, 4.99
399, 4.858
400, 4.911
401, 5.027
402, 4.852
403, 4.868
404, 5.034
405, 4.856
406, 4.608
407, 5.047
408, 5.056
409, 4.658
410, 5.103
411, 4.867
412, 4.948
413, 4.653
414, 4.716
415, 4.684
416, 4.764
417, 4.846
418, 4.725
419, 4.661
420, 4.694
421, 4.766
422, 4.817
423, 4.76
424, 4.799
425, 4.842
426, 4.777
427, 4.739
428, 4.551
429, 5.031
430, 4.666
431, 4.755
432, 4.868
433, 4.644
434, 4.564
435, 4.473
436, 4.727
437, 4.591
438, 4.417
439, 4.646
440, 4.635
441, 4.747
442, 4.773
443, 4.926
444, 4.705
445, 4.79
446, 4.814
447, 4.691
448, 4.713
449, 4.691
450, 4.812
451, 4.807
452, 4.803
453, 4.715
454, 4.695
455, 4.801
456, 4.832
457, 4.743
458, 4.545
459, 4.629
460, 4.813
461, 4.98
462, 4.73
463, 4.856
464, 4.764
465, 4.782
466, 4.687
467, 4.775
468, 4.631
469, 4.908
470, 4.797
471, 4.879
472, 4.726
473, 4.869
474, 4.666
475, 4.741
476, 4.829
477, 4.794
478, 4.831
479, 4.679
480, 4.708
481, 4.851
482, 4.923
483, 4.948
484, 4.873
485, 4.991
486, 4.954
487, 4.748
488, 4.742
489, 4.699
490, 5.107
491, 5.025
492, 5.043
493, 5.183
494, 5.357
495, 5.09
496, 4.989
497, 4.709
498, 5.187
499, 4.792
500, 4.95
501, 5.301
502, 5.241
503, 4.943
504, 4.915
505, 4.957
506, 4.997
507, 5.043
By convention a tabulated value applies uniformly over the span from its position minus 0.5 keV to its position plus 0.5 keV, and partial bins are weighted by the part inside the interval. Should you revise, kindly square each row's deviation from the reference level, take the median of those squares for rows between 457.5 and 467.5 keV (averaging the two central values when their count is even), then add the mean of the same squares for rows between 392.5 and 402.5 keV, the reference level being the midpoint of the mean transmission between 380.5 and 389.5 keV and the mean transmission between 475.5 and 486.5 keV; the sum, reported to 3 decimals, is 0.021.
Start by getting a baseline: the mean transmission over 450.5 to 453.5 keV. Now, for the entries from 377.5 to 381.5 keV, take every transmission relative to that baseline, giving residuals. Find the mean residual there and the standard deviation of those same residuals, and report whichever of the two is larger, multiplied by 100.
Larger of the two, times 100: 11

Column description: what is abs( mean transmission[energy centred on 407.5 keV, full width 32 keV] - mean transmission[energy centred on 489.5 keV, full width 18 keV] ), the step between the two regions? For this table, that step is 0.14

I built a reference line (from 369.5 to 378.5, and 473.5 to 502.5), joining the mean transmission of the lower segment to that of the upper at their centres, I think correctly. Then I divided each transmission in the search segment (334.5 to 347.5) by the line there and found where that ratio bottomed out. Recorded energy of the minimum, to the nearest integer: 342 keV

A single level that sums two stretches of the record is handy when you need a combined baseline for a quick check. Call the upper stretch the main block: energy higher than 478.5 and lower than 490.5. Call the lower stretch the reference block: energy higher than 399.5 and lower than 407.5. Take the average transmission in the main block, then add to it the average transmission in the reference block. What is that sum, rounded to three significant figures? 9.75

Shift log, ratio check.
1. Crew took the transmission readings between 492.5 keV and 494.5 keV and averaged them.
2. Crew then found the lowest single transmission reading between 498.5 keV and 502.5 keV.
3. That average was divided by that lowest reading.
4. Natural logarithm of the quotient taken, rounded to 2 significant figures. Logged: 0.095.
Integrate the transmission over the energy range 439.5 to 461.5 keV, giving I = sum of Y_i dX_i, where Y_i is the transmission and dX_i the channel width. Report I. 105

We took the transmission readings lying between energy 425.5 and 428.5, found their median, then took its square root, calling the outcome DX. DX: 2.177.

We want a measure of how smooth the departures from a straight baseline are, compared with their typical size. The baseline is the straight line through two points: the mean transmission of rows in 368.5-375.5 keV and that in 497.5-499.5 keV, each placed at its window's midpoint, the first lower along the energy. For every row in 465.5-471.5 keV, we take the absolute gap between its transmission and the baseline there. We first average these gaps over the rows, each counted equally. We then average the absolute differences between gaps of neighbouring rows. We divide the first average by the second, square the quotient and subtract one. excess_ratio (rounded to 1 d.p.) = -0.1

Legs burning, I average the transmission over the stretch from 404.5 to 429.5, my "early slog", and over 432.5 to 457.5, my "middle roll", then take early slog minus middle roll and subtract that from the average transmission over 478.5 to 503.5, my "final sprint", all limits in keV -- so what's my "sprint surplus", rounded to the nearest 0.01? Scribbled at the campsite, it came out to 4.87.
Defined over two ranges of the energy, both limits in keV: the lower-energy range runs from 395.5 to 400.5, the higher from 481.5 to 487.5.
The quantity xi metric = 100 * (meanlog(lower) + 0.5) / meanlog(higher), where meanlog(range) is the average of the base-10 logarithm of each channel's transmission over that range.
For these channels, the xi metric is 172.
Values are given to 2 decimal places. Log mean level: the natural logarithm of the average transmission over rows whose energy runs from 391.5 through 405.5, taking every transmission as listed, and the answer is 1.58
